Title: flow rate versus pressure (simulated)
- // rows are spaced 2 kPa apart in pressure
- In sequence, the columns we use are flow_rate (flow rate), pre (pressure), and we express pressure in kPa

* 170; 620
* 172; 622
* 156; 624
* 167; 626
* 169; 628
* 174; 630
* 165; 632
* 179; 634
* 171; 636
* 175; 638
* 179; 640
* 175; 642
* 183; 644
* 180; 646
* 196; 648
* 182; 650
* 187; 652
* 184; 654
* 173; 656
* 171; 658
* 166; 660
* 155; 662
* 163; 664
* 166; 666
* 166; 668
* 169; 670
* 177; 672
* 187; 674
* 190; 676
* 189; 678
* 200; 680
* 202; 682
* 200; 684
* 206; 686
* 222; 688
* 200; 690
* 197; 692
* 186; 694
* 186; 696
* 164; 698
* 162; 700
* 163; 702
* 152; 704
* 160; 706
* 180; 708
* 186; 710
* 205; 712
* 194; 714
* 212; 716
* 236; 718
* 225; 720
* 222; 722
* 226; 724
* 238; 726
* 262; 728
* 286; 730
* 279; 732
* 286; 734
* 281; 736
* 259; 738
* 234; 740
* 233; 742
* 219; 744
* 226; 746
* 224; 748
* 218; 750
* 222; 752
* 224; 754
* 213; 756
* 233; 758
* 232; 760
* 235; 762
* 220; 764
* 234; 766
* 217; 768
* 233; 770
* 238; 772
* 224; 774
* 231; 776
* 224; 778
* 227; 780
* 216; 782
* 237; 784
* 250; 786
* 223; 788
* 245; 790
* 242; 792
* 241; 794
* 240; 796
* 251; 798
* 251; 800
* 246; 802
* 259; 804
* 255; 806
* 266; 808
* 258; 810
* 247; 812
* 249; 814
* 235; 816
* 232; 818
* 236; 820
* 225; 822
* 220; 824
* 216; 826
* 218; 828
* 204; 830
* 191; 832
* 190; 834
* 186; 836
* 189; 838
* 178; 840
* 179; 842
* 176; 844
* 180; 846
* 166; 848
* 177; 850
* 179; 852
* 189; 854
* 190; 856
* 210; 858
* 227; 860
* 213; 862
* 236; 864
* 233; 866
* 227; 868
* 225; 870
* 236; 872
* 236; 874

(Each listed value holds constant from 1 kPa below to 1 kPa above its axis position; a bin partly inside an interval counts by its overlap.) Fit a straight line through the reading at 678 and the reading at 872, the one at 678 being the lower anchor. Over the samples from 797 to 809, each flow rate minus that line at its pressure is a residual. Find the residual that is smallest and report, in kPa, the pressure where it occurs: 802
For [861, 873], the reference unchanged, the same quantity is 862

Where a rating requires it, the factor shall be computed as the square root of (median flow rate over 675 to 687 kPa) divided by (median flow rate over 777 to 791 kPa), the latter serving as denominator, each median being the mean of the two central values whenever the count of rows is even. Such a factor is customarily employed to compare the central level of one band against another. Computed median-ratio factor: 0.94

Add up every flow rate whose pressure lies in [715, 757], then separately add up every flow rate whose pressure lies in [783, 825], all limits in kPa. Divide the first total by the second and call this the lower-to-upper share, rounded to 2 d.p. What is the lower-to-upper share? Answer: 0.98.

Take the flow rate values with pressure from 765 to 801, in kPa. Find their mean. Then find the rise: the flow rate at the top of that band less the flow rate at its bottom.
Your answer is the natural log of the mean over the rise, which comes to 2.62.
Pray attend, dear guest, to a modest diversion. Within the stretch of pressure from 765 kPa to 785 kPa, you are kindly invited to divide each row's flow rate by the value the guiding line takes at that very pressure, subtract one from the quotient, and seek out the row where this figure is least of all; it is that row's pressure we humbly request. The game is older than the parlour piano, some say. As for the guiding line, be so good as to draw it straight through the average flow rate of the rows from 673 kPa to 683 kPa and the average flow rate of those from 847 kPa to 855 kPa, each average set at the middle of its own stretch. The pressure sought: 768 kPa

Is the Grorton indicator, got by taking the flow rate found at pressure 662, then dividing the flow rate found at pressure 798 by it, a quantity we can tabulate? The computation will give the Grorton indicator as 1.6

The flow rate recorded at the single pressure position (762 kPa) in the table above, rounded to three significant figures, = 235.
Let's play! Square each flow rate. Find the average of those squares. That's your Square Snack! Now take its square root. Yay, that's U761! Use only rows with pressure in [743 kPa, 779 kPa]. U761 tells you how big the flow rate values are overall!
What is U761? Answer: 226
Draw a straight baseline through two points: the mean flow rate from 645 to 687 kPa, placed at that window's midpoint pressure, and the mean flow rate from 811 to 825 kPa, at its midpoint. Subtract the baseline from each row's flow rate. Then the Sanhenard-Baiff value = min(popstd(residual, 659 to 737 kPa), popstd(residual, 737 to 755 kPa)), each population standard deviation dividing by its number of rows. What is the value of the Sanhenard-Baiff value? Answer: 13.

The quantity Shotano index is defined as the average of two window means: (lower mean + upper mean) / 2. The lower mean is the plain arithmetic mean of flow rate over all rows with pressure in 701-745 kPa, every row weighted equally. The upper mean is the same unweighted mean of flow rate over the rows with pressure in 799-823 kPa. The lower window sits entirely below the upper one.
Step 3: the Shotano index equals 236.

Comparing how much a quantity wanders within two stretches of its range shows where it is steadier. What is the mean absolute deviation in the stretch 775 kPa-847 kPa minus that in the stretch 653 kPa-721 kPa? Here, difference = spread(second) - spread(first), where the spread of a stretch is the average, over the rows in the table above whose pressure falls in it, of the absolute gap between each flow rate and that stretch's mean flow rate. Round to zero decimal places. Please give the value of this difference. 5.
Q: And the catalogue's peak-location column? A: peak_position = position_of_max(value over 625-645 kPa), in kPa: 644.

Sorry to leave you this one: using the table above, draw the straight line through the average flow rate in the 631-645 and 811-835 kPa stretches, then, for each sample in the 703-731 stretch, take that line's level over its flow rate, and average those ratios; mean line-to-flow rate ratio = 0.94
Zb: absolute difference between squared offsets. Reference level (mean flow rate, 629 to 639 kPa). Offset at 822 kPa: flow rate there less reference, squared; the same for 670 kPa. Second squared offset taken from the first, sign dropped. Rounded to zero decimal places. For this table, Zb 2710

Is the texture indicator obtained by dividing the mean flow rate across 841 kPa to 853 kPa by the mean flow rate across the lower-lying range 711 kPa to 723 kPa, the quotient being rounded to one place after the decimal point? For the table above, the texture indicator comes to 0.8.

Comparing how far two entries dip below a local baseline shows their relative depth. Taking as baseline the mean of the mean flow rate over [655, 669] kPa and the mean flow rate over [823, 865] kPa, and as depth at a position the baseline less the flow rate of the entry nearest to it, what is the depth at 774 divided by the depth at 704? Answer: -1.5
